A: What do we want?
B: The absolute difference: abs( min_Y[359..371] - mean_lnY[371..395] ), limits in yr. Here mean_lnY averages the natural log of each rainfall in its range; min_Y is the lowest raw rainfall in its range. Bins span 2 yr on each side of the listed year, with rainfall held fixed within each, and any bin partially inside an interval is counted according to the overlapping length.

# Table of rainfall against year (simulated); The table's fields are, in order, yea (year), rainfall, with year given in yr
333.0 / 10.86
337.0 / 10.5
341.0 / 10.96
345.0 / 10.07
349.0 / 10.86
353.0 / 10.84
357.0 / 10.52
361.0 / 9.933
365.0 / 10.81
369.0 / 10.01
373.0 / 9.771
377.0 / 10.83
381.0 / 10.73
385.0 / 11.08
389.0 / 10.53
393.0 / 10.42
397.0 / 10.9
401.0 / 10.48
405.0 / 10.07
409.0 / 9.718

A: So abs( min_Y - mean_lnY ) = 7.58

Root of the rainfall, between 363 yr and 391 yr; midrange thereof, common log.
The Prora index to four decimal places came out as 0.5088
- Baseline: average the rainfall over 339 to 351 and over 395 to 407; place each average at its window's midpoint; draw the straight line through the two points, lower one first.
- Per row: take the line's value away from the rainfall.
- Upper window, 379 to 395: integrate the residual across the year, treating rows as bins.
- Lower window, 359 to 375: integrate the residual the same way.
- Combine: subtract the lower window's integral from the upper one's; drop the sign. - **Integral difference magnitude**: 9.8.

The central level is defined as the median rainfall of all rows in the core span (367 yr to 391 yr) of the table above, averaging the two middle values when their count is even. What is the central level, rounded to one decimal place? 10.6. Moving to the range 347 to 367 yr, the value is 10.8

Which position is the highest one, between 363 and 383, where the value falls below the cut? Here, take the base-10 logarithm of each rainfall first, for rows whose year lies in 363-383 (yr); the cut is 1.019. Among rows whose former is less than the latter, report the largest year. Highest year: 373.0 yr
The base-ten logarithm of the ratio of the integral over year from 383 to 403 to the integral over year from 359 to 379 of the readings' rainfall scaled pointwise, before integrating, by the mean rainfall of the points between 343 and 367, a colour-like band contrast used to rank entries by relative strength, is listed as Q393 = 0.017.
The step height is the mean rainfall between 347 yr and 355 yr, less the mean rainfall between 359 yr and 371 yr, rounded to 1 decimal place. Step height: 0.6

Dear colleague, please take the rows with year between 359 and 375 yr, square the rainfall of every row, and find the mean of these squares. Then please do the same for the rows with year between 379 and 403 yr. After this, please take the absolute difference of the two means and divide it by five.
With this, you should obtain 2.3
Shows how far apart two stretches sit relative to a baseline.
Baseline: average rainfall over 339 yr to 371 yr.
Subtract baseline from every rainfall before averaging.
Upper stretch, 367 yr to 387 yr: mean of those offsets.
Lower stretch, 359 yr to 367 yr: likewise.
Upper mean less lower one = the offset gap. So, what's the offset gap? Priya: 0.1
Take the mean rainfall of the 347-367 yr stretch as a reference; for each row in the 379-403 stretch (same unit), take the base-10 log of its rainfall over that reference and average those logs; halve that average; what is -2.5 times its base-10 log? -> 6.8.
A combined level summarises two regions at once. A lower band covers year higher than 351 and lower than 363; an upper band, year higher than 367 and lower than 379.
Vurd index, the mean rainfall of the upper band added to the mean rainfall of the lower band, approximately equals 20.6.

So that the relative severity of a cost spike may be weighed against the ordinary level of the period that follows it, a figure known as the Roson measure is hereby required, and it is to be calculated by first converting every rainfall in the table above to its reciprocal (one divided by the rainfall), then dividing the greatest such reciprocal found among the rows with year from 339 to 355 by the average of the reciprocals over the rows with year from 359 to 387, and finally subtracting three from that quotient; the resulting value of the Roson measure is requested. -1.96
